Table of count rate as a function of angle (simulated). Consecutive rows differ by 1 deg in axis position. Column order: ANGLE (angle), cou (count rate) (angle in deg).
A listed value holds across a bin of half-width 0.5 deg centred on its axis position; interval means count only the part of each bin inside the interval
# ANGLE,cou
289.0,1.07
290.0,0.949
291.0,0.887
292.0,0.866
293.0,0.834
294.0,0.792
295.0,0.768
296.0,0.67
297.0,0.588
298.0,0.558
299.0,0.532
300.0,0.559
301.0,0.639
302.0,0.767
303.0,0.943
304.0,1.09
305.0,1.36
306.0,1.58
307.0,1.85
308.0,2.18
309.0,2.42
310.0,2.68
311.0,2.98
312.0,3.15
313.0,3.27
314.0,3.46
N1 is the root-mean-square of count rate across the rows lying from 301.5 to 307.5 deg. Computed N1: 1.3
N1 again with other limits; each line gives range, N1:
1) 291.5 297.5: 0.8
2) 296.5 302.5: 0.6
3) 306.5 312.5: 2.6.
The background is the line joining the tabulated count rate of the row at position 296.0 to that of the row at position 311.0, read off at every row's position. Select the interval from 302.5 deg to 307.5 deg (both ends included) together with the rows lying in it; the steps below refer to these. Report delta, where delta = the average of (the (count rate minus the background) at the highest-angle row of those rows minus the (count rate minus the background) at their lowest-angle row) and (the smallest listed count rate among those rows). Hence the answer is 0.6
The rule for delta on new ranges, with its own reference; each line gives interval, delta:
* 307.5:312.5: 1.3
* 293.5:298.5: -0.1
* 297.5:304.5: 0.1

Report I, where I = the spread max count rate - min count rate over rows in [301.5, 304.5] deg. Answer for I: 0.32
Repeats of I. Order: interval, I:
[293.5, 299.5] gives 0.26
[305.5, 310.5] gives 1.10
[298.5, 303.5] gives 0.41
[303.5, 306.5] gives 0.49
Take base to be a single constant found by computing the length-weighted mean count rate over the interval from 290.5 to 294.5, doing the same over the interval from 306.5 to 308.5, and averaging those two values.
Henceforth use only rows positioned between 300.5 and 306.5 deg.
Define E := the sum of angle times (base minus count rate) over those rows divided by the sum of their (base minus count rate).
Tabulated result 302.0 deg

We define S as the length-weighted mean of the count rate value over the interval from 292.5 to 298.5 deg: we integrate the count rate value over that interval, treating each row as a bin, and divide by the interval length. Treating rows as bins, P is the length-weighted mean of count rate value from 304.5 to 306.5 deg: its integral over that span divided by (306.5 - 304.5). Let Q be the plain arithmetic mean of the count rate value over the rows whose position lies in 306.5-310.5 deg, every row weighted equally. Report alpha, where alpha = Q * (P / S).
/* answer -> 4.8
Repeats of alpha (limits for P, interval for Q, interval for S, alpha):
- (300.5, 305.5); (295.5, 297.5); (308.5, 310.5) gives 0.2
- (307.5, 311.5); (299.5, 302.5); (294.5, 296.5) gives 2.3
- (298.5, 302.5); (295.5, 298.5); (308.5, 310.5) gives 0.1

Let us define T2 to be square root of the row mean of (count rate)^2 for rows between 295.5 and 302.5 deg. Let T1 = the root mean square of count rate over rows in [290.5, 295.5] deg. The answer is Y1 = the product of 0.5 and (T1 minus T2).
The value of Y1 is 0.1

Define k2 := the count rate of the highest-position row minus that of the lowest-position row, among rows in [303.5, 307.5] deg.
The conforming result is 0.8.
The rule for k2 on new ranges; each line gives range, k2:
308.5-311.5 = 0.6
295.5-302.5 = 0.1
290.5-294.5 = -0.1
